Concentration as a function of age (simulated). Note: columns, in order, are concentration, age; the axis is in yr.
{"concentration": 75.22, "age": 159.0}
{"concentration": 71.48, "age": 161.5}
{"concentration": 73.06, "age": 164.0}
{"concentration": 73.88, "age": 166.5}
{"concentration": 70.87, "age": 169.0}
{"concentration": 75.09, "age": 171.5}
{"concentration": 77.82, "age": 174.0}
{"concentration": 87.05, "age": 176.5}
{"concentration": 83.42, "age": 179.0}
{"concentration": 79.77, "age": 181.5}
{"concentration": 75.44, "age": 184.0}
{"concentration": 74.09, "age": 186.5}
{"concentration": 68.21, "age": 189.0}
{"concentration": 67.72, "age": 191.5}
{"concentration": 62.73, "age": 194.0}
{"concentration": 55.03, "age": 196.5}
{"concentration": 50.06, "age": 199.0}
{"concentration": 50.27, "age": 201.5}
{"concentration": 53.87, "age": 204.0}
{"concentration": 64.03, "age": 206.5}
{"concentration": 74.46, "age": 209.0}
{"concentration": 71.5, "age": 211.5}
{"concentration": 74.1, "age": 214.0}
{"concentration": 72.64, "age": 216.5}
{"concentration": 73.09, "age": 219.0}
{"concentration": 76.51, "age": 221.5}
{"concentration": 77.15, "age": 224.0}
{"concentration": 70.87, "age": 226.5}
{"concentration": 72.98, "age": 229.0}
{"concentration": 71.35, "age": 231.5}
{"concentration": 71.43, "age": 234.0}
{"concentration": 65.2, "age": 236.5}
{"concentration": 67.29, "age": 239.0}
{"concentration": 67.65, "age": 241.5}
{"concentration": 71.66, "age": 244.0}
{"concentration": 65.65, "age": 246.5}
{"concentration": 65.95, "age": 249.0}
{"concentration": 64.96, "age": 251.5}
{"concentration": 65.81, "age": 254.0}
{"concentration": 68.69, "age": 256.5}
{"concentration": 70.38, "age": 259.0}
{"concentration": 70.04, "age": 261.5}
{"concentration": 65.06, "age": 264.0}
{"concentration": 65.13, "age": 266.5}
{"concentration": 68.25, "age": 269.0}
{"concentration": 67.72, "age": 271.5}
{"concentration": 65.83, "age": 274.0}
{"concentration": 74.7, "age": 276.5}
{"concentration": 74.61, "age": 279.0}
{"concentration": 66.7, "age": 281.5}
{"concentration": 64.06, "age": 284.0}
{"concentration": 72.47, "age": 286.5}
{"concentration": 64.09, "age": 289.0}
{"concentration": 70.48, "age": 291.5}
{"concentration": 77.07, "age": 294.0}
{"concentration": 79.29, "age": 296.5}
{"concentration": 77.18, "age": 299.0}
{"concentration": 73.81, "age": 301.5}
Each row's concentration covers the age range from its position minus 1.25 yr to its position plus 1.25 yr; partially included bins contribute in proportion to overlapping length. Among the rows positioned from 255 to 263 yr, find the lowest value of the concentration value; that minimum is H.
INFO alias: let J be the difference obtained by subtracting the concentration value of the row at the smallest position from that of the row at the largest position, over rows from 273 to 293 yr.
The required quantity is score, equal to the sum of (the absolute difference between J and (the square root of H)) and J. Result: 8.29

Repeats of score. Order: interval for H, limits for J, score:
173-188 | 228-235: 8.61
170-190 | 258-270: 8.26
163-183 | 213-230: 8.42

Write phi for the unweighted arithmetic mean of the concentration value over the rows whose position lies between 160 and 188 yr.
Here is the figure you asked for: 76.5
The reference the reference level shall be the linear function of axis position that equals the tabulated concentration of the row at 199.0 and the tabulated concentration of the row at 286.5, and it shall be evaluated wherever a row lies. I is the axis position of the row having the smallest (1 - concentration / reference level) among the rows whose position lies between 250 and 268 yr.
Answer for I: 259.0 yr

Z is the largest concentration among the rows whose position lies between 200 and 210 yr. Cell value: 74.46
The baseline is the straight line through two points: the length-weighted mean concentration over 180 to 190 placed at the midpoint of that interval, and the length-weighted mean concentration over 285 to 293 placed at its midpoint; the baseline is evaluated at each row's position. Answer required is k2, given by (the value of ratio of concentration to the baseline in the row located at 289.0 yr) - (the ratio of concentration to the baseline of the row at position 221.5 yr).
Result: -0.12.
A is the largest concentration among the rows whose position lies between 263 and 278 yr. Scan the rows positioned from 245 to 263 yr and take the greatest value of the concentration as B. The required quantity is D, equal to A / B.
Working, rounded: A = 74.7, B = 70.38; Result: 1.06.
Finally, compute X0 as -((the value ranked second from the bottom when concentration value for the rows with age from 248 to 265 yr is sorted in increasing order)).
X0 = -65.06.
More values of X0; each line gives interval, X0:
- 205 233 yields -70.87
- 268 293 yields -64.09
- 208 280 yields -65.06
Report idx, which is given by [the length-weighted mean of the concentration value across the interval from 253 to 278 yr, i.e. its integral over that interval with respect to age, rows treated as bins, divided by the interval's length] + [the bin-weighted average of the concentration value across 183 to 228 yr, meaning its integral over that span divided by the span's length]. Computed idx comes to 136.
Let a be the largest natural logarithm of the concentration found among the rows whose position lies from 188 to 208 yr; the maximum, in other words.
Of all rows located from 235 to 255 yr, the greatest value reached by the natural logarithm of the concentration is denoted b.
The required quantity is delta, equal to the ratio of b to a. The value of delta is 1.012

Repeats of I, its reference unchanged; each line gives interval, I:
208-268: 209.0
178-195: 179.0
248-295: 259.0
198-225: 209.0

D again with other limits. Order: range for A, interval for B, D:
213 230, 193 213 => 1.04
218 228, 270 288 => 1.03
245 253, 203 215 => 0.89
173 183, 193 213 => 1.17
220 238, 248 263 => 1.10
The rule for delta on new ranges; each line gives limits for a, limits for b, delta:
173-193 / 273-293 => 0.966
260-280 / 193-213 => 0.999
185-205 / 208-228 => 1.009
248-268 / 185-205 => 1.012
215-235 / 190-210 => 0.992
